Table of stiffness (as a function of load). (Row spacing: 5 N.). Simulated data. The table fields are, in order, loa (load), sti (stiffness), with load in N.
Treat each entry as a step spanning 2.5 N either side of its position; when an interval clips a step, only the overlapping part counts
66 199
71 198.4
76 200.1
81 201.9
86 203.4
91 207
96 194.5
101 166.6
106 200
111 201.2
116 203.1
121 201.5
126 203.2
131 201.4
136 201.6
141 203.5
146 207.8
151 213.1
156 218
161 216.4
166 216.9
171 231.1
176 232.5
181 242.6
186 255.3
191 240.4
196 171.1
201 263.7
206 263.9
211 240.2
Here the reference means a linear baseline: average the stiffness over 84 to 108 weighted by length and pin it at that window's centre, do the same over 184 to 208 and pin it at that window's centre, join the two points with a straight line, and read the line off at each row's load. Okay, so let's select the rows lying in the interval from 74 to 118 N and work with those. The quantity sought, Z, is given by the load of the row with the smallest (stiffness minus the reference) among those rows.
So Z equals 101 N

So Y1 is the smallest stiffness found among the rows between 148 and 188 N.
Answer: 213.1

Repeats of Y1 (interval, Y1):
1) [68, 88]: 198.4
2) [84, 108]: 166.6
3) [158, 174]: 216.4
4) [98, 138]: 166.6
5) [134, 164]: 201.6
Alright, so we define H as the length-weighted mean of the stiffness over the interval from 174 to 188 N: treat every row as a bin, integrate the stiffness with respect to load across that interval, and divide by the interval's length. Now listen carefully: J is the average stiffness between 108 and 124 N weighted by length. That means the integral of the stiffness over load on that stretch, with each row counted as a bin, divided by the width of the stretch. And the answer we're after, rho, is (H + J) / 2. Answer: 223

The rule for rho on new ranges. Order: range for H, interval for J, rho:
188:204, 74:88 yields 215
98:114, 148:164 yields 203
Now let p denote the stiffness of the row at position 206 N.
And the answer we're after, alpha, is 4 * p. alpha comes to 1056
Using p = 263.9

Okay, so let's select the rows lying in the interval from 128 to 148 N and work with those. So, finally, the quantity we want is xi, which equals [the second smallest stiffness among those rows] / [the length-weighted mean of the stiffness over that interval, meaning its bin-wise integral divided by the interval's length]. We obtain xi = 0.991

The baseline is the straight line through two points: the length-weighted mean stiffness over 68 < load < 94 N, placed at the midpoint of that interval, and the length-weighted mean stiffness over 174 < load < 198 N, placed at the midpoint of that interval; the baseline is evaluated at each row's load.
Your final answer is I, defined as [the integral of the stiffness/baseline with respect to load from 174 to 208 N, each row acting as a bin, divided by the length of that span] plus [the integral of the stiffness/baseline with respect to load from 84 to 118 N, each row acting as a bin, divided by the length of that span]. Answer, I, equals 1.98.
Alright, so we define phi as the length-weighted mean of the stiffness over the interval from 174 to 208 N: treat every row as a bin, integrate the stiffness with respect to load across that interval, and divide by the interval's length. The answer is 238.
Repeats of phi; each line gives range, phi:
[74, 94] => 203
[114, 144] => 202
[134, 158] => 209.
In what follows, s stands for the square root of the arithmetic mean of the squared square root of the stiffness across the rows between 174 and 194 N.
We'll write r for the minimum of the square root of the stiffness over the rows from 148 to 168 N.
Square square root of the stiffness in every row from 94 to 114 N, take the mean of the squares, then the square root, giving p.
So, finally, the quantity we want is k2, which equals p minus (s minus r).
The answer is 12.8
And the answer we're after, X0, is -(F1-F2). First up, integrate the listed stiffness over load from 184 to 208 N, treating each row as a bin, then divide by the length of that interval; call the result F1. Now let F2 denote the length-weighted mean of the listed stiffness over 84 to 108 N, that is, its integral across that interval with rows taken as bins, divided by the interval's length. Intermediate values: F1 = 238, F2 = 194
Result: -44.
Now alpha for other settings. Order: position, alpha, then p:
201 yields 1055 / 263.7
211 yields 961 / 240.2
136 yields 806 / 201.6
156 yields 872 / 218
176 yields 930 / 232.5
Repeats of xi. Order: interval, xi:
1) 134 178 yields 0.944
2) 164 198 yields 0.951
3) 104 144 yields 0.996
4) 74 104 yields 0.994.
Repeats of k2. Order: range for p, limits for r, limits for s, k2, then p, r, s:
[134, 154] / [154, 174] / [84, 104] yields 15.2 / 14.4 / 14.7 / 13.9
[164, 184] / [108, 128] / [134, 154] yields 15.0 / 15.2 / 14.2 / 14.4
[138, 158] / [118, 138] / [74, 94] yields 14.5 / 14.5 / 14.2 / 14.3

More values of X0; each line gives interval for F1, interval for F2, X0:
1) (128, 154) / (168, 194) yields 33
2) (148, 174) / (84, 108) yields -25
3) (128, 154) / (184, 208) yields 32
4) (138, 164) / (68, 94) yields -10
